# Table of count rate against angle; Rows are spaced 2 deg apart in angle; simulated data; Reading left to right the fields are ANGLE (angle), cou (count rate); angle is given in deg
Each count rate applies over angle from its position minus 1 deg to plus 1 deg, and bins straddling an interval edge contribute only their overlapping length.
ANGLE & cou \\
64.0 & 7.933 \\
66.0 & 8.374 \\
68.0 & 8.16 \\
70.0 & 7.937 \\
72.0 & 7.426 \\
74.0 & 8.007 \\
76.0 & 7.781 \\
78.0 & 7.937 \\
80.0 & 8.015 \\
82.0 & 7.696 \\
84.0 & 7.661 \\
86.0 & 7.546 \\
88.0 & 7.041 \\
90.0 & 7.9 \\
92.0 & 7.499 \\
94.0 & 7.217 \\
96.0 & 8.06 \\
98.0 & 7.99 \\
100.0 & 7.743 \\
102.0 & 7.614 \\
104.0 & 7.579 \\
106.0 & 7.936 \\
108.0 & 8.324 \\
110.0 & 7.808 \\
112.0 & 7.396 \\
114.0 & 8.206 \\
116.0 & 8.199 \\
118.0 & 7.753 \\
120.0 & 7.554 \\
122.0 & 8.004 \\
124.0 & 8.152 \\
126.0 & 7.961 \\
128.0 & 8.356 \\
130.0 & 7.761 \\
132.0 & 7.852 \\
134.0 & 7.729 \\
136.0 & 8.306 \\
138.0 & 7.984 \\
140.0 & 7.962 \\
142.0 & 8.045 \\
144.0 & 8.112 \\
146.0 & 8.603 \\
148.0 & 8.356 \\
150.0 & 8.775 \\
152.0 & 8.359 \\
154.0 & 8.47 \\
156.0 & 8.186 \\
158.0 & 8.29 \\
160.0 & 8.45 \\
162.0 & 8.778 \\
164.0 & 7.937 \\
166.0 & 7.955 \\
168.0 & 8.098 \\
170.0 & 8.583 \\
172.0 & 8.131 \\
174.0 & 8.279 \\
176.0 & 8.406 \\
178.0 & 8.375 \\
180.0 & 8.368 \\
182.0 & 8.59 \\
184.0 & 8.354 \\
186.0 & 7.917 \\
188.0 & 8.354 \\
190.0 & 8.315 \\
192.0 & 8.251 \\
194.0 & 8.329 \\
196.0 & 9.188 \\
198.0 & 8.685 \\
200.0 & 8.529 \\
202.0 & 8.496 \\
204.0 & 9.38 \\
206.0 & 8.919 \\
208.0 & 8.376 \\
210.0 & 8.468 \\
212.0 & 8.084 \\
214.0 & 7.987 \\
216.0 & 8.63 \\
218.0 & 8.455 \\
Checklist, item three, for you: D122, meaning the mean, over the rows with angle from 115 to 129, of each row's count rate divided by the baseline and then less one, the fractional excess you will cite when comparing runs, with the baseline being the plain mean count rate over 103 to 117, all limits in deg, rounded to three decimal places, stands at 0.010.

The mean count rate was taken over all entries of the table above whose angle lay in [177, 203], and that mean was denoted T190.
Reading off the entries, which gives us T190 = 8.44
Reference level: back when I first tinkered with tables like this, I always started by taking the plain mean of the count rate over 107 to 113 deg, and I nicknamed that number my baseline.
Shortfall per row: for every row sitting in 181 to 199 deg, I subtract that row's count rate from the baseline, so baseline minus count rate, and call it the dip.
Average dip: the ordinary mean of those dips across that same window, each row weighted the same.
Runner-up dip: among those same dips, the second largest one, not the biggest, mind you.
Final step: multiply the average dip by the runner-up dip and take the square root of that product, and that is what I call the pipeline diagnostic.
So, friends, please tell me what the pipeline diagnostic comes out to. 0.49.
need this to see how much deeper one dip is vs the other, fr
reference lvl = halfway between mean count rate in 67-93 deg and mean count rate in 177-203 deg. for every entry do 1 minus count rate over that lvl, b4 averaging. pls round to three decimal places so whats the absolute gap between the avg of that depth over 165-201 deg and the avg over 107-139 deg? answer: 0.051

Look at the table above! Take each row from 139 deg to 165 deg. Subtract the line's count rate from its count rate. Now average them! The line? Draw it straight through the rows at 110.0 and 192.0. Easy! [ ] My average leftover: 0.30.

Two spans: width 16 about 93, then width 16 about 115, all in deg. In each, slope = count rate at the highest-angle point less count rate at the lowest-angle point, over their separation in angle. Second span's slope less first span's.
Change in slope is -0.037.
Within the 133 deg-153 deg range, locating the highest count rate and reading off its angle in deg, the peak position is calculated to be 150.0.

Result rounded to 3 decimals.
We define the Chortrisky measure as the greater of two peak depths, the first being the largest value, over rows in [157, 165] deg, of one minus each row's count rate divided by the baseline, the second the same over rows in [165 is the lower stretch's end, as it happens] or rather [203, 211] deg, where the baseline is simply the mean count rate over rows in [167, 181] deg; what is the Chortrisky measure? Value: 0.046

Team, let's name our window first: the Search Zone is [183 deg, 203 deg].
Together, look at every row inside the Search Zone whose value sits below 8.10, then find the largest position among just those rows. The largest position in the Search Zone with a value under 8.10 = 186.0 deg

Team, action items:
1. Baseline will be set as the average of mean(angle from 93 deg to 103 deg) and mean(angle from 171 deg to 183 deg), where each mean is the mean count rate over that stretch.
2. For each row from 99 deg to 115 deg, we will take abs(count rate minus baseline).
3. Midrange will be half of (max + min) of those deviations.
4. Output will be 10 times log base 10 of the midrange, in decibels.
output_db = -4.25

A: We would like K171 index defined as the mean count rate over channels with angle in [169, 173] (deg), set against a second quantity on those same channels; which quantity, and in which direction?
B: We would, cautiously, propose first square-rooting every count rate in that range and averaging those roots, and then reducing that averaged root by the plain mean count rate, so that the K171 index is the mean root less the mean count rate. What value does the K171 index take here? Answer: -5.47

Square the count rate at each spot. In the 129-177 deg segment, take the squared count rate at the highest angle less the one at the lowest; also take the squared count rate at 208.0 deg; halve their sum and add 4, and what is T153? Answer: 44.3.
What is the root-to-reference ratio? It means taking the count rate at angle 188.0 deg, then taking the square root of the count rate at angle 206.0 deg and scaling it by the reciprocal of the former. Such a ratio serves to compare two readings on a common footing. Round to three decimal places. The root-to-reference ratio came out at 0.357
